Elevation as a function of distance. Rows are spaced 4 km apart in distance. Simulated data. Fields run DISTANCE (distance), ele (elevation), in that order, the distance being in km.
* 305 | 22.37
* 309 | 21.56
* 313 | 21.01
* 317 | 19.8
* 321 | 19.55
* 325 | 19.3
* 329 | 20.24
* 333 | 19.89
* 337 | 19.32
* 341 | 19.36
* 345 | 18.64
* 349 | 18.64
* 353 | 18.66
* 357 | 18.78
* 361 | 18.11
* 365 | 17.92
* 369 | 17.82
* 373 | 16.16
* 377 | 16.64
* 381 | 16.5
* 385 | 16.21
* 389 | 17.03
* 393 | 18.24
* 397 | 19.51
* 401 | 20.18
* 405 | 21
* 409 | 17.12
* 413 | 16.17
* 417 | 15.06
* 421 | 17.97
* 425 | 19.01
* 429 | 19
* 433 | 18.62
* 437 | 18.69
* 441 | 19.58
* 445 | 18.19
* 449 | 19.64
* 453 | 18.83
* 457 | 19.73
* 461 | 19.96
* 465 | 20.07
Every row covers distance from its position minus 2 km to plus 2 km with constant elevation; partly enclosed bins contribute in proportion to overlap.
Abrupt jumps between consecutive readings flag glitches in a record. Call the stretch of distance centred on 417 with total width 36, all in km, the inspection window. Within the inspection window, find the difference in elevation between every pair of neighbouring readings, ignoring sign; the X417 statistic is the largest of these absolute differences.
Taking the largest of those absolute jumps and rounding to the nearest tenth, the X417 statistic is 3.9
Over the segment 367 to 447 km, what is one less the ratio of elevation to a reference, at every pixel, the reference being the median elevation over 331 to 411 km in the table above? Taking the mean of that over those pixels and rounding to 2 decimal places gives 0.03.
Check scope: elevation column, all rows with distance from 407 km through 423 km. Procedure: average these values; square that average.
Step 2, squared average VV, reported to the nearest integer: 275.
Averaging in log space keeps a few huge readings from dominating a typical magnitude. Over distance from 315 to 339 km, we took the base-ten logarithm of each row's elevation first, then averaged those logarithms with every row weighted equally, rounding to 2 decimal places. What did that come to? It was 1.29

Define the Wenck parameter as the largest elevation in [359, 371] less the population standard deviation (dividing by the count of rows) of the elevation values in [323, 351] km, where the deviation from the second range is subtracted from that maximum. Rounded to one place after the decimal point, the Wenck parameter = 17.6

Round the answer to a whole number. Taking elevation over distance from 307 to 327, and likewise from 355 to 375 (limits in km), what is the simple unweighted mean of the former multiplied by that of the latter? 359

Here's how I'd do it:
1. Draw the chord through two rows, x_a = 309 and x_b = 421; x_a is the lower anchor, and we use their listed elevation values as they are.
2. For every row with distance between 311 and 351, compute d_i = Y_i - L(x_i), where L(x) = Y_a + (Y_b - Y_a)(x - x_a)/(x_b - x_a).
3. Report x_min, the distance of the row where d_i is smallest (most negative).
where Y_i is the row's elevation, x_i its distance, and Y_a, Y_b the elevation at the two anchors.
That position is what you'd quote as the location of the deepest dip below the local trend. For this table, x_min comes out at 345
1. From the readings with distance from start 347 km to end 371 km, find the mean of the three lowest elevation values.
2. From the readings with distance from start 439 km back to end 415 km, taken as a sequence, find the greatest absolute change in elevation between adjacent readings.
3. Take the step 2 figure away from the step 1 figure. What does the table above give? 15.0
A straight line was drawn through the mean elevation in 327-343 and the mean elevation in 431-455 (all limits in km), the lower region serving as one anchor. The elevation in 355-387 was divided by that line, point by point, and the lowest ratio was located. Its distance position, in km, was 373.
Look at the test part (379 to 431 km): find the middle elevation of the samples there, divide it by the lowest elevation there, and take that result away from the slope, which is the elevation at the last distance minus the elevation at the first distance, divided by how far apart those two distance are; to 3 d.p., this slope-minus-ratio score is -1.141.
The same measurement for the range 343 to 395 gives -1.117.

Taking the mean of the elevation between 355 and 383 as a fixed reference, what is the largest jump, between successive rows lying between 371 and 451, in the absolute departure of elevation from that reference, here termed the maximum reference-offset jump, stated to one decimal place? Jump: 3.3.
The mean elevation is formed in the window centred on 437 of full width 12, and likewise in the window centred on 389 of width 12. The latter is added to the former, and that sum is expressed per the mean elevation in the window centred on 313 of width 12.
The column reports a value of 1.74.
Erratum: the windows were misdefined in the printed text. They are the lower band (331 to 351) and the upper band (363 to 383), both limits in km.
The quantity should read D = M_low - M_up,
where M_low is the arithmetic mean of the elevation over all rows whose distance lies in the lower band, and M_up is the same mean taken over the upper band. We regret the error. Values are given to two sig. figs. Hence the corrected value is 2.2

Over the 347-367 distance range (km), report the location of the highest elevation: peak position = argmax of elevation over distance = 357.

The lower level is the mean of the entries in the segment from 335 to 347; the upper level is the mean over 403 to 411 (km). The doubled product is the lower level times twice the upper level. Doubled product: 728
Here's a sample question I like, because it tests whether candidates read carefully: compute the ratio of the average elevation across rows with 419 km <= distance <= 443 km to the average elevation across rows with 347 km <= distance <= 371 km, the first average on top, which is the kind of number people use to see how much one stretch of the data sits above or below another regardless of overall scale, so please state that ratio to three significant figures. 1.03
